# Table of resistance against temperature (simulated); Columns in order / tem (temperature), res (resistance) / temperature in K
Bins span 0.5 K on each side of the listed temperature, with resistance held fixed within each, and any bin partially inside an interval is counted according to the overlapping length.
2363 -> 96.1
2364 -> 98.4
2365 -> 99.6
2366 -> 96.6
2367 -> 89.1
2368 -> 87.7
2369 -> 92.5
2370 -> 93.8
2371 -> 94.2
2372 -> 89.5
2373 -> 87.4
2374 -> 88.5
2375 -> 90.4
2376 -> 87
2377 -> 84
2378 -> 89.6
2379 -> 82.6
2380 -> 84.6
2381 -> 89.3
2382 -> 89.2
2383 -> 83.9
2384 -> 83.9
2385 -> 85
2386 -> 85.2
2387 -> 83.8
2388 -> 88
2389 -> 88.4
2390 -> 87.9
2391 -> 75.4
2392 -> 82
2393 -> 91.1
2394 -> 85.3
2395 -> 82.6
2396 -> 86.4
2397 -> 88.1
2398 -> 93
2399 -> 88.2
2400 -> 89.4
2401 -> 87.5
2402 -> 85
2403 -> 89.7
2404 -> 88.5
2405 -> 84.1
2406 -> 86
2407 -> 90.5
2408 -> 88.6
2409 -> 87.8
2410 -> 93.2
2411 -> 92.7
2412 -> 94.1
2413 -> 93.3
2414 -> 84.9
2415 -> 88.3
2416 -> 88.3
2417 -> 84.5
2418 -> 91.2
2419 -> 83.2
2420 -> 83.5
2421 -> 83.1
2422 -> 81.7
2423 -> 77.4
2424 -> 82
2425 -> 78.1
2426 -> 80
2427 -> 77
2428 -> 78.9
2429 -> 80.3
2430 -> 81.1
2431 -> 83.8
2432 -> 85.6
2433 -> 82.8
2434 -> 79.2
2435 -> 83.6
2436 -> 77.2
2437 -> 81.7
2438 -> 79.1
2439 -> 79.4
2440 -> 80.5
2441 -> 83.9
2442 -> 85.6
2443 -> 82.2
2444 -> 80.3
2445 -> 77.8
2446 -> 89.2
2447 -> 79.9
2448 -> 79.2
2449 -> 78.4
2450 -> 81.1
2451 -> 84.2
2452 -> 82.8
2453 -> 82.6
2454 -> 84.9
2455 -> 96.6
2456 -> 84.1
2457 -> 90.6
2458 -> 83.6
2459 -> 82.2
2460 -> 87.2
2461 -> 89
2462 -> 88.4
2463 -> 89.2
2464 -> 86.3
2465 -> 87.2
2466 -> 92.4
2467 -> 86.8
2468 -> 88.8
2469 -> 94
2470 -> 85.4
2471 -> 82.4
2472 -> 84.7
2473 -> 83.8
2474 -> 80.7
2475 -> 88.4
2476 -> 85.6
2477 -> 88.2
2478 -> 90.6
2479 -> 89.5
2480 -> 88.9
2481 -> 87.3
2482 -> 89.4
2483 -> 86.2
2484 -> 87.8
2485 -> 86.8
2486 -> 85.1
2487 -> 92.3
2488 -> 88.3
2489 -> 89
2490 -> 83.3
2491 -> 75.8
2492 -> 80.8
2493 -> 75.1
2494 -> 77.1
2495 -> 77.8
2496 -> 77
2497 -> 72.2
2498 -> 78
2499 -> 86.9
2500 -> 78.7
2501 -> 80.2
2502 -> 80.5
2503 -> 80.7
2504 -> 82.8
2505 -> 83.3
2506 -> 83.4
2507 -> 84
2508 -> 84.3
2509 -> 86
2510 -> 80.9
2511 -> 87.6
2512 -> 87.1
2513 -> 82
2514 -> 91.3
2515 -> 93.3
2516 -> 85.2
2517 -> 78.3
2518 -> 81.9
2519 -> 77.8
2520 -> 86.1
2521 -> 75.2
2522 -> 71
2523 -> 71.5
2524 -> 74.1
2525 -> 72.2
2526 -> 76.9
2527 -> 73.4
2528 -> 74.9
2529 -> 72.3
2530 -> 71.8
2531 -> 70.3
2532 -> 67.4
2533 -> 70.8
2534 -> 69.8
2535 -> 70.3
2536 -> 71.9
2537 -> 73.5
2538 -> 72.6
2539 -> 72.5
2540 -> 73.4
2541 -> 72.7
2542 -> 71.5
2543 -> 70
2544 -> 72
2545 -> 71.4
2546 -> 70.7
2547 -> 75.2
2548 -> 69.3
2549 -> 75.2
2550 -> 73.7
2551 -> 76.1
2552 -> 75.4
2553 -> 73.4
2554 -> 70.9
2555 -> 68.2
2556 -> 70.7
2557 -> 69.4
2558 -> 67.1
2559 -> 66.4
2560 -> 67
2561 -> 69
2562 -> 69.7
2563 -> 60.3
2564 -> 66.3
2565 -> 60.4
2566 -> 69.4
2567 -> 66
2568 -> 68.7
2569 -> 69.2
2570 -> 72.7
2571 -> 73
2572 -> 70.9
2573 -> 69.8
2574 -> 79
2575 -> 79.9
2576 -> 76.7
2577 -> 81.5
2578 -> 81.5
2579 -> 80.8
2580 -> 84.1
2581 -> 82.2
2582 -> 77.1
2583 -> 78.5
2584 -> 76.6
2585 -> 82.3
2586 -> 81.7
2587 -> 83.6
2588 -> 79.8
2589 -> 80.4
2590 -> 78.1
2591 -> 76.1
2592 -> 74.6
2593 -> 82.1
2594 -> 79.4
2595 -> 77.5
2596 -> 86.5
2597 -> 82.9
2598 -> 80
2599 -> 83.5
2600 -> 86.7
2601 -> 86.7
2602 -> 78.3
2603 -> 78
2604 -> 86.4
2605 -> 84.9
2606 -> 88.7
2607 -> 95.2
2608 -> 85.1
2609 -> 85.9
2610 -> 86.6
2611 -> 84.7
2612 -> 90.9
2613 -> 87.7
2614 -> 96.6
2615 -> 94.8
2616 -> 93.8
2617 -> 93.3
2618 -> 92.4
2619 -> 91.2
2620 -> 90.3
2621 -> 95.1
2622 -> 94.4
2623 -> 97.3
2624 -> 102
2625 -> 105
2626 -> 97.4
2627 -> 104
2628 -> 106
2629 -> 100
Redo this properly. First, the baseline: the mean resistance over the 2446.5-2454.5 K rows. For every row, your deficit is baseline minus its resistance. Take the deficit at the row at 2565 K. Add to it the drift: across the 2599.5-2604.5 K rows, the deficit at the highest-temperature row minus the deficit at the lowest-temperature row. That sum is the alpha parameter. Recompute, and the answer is 22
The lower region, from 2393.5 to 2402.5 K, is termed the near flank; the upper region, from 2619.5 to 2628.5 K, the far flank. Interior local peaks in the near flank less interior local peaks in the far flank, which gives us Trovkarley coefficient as 0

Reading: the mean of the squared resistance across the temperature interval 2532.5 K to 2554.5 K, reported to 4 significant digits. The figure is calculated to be 5242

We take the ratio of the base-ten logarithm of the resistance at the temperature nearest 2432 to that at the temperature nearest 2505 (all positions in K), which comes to 1.006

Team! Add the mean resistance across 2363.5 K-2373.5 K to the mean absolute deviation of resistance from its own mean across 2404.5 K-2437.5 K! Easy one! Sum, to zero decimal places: 97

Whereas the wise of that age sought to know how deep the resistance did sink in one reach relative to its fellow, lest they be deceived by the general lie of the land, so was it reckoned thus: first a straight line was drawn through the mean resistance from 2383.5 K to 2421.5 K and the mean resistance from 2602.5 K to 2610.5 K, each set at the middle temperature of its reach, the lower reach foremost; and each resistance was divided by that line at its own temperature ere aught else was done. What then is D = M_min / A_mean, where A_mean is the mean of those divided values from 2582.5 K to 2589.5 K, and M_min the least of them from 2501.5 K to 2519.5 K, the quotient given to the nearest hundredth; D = 0.96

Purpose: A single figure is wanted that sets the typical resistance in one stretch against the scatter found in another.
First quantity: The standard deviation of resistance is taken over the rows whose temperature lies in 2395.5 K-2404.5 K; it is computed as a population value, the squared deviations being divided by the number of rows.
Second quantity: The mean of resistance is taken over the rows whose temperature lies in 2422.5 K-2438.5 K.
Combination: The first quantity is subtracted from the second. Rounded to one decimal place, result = 78.4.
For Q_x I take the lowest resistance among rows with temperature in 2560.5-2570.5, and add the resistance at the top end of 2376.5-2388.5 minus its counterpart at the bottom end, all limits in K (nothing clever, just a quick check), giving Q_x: 64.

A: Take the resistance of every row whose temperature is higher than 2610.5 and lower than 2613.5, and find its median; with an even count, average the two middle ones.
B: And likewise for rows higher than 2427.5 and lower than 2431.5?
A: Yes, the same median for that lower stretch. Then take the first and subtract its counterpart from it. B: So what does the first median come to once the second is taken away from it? 7.0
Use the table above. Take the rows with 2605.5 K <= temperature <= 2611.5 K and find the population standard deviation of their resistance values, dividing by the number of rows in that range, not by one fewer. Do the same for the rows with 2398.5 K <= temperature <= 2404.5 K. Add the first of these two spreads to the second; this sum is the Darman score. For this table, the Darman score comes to 5.1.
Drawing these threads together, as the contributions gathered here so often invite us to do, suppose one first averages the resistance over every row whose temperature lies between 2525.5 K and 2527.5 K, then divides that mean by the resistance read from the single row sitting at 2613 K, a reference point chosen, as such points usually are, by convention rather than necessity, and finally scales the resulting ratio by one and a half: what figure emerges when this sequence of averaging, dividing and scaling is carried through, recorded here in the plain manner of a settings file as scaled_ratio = 1.29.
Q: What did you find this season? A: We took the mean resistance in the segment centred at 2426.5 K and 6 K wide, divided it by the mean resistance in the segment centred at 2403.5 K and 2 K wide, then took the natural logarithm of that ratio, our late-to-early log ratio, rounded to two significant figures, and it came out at -0.12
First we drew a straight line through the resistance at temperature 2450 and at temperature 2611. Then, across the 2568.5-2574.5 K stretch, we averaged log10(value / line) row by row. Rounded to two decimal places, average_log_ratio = -0.06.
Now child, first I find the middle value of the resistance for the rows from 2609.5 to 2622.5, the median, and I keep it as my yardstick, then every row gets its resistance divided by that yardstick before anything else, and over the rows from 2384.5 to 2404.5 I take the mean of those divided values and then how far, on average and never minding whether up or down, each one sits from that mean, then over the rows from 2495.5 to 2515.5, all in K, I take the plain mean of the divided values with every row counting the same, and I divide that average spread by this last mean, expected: 0.034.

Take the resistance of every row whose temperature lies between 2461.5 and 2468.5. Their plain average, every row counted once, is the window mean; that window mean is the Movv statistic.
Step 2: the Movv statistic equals 88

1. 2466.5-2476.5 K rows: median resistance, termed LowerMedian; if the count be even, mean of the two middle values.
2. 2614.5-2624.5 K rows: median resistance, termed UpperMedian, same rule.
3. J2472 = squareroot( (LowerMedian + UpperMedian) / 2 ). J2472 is 9.48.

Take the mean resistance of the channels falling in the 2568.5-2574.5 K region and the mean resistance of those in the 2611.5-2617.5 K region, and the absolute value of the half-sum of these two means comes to 82.6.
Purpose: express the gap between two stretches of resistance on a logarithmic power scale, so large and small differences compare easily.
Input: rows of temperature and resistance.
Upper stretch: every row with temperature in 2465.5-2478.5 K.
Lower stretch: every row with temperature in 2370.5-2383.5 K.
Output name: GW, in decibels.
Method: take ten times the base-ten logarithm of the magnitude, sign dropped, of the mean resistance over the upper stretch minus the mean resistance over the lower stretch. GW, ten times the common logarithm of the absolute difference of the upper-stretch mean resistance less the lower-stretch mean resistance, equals -1.9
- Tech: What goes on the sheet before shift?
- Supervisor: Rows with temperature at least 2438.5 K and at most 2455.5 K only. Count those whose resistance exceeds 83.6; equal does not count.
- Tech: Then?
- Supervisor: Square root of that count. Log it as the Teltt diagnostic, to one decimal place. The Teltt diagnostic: 2.4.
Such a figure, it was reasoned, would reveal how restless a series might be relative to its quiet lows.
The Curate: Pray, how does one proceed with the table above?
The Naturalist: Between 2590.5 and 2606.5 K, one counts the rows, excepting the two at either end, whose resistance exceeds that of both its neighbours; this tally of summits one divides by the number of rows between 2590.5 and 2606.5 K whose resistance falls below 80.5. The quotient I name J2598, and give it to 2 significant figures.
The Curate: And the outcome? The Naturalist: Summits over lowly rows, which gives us 0.43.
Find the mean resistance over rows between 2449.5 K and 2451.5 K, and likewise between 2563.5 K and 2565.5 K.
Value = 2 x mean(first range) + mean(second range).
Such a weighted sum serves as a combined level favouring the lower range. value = 229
